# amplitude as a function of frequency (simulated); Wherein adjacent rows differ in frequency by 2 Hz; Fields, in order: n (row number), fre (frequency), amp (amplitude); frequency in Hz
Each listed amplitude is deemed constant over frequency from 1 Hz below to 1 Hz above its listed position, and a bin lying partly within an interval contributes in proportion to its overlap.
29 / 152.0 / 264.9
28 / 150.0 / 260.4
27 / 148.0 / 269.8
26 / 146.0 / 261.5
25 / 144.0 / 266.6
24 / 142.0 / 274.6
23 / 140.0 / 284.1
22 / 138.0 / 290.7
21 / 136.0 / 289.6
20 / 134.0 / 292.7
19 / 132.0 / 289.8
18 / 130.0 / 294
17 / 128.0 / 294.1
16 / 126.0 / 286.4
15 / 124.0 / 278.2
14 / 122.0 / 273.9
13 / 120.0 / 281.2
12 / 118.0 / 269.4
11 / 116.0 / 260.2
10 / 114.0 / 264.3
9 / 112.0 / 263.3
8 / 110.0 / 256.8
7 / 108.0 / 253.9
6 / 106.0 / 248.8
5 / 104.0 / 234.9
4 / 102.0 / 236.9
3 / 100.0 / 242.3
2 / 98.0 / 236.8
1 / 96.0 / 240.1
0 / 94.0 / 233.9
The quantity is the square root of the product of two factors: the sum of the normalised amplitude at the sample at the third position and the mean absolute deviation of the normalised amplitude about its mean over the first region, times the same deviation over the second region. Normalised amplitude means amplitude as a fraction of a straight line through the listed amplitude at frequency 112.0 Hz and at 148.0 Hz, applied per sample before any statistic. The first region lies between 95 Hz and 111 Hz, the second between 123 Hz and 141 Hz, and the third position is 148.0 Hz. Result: 0.12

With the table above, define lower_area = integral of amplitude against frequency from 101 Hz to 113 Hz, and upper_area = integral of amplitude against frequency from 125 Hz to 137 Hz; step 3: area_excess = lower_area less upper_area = -504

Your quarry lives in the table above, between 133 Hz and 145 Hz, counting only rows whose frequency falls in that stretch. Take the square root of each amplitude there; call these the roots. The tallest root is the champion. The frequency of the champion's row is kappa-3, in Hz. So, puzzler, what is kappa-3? 134.0 Hz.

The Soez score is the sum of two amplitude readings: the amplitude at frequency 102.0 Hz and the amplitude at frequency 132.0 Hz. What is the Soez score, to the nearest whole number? 527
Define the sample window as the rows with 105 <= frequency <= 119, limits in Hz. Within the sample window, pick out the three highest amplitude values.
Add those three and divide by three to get 266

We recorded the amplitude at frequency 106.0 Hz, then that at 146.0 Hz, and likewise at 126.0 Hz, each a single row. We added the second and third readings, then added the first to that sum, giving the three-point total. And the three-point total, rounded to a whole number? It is 797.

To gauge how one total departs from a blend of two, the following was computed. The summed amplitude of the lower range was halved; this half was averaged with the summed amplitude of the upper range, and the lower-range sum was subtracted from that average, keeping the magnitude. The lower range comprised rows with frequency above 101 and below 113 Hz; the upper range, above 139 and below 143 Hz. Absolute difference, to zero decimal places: 842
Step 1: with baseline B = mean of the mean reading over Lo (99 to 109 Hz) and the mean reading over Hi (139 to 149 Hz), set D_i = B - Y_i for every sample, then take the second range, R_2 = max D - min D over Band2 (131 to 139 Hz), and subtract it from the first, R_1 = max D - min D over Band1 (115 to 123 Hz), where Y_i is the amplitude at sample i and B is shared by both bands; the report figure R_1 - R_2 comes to 18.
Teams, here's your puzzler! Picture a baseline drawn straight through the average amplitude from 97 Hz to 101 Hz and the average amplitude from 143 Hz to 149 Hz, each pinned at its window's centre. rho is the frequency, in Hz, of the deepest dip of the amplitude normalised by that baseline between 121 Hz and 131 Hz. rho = 122.0 Hz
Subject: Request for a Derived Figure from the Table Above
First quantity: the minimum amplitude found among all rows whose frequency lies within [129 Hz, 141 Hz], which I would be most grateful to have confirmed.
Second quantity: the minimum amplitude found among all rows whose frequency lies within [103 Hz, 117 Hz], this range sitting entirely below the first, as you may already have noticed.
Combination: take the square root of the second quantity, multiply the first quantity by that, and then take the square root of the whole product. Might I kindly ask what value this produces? 66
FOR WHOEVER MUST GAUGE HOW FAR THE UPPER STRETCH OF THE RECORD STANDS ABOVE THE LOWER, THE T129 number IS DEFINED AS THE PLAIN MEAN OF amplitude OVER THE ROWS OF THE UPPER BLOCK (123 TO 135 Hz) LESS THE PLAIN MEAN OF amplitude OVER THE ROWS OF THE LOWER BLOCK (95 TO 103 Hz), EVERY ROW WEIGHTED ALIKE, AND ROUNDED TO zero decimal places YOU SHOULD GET 50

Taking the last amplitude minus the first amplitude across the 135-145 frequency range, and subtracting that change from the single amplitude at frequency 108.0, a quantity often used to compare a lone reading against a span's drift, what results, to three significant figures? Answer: 277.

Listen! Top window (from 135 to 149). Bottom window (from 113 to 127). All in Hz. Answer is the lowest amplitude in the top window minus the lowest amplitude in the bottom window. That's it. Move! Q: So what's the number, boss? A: 1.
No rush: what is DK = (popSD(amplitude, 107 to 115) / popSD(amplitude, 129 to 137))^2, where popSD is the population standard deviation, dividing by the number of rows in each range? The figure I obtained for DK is 5.4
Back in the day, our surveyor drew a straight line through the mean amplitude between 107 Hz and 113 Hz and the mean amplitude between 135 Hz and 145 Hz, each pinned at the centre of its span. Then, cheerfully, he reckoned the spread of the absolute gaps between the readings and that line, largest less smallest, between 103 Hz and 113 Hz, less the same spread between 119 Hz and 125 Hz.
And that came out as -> 8.4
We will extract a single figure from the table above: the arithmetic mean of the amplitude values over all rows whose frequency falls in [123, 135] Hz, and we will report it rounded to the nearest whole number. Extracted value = 289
